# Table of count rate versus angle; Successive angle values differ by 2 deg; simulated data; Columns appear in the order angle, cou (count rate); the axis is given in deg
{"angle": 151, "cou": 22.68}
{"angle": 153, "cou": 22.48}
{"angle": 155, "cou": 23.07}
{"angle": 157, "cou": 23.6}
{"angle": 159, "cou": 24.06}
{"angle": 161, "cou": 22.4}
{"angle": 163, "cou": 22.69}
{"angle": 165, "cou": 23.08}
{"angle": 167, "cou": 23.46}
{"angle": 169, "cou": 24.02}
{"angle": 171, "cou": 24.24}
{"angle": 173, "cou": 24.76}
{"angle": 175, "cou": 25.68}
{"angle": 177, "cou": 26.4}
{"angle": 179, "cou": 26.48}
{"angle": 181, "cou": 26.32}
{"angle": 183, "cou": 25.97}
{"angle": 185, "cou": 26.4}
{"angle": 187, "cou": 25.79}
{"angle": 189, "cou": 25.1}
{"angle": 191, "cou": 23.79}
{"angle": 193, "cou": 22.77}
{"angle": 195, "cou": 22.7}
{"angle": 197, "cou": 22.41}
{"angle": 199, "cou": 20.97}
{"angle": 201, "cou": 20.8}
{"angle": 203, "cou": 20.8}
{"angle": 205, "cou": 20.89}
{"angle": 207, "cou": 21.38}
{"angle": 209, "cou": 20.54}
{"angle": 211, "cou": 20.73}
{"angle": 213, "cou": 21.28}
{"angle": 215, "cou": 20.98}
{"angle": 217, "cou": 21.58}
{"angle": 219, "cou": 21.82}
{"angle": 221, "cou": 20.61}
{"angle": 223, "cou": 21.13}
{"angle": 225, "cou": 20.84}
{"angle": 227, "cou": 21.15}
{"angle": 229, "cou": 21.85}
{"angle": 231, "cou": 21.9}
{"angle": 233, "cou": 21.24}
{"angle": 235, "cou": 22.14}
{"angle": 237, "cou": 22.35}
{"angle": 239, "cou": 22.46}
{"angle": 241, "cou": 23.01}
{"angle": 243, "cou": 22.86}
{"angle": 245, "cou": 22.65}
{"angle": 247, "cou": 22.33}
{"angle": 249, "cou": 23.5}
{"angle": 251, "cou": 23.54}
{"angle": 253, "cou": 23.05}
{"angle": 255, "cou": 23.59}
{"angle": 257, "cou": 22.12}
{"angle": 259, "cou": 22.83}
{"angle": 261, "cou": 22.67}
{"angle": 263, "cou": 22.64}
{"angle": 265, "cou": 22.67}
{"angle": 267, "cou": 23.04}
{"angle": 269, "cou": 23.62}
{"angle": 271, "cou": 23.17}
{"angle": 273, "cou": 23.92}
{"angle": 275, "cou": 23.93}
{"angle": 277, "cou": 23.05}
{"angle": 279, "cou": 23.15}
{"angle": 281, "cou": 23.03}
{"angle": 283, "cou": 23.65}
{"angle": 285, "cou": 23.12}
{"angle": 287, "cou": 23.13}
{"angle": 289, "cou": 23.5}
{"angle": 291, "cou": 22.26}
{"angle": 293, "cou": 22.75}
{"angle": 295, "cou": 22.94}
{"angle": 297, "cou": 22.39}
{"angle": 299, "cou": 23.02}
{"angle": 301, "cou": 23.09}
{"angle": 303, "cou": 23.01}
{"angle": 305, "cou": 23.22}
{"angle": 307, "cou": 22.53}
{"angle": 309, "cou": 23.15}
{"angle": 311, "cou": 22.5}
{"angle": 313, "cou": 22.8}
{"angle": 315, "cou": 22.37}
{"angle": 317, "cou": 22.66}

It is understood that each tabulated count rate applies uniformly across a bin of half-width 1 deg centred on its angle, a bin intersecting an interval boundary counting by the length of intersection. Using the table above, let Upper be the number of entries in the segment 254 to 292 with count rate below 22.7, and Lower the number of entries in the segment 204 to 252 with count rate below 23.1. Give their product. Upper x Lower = 110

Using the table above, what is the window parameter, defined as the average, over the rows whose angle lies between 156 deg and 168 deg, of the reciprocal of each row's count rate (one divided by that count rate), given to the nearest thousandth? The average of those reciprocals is 0.043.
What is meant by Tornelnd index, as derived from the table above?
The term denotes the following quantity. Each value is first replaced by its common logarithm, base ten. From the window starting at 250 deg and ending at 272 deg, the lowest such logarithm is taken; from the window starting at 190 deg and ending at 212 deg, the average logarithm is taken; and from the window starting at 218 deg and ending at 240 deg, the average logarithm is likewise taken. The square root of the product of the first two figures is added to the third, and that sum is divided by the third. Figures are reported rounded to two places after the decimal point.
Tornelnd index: 2.00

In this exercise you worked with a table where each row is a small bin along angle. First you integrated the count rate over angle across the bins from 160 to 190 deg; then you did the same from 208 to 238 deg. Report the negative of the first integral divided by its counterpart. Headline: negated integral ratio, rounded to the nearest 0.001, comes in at -1.164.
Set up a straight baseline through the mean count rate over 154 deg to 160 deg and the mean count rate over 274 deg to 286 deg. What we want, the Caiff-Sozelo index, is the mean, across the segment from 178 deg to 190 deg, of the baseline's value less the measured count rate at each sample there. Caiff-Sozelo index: -2.5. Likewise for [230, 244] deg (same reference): 1.1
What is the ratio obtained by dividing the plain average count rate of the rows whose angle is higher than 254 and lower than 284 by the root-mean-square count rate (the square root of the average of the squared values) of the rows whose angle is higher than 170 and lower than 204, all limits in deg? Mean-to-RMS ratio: 0.95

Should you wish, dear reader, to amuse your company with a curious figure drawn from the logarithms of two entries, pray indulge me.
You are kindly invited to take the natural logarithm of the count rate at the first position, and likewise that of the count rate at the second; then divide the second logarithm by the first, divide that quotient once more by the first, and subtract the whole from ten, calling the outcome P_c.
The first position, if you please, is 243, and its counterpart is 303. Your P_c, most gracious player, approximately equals 9.68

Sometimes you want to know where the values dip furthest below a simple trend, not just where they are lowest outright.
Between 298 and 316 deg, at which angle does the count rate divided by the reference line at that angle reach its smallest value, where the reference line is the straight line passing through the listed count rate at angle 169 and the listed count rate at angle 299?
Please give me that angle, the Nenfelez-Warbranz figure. 315 deg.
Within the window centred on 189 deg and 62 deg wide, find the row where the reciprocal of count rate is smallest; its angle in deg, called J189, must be 179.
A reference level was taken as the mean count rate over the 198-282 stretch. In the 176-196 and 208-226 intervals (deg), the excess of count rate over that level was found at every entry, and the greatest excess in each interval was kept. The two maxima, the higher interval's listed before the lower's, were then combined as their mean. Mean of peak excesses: 2.0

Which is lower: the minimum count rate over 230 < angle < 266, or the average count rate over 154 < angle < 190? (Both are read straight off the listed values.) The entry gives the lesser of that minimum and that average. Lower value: 21.2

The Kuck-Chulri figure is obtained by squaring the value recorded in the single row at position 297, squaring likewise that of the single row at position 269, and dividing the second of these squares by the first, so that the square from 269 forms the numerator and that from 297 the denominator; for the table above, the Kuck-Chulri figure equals 1.1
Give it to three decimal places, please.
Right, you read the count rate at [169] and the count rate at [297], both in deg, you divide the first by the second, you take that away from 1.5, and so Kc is 0.427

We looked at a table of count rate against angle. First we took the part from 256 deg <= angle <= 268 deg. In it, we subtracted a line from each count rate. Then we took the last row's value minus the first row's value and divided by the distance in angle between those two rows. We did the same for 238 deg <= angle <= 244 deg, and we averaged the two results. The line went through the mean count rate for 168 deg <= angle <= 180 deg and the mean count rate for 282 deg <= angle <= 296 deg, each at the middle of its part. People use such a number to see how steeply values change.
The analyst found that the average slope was 0.12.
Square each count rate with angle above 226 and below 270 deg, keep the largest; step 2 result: 558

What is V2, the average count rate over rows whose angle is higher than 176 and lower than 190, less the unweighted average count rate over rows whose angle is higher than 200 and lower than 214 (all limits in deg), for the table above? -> 5.1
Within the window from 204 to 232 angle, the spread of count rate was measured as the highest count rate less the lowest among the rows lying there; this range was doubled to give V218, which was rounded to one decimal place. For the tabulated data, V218 2.7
